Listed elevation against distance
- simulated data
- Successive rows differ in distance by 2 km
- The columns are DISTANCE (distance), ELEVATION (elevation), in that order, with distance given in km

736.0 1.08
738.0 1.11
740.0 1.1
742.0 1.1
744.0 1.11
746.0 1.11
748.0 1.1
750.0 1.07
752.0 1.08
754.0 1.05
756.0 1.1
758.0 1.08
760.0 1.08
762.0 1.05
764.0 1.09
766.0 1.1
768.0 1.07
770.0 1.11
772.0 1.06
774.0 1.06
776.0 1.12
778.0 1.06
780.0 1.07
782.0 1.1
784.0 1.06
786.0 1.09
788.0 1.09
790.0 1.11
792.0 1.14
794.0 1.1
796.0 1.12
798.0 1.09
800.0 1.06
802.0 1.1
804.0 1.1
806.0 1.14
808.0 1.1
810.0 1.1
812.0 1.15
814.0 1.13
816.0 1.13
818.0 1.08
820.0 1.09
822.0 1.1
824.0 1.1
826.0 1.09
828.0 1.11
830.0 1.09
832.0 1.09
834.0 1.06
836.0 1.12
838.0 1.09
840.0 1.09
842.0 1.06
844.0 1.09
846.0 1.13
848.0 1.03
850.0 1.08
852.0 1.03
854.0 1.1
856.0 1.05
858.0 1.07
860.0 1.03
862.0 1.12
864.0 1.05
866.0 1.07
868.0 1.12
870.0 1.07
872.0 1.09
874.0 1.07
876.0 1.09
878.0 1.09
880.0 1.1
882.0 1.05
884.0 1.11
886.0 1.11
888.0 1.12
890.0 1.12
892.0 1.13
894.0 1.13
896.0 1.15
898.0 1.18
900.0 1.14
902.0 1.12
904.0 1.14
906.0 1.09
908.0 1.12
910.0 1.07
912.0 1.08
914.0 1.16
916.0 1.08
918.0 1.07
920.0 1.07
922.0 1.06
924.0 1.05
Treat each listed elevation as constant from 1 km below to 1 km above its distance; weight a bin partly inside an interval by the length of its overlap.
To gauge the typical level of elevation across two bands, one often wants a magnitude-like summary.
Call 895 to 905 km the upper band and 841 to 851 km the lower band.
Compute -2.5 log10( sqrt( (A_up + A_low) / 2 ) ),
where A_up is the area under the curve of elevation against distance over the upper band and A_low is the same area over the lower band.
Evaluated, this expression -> -1.31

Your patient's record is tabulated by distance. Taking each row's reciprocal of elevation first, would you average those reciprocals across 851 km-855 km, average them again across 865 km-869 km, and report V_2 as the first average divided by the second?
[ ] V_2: 1.029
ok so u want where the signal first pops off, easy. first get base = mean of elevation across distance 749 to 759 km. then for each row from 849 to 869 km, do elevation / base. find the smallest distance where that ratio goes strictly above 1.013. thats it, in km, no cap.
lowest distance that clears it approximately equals 854.0 km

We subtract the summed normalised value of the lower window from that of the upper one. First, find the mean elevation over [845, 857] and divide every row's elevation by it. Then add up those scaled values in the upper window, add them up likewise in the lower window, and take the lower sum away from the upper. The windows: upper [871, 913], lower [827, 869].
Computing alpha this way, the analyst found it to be 0.6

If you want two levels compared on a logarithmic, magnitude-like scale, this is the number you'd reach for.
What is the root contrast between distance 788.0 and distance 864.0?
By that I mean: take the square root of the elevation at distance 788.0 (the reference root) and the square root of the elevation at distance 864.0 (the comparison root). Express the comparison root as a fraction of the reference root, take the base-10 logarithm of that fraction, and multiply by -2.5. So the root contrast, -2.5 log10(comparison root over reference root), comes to 0.020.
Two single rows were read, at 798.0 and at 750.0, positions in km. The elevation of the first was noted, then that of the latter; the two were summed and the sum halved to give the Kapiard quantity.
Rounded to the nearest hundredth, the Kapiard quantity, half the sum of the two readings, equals 1.08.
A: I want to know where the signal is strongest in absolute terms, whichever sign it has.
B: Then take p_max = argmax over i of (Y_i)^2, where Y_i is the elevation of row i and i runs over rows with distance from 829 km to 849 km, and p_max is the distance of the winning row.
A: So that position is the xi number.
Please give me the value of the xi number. 846.0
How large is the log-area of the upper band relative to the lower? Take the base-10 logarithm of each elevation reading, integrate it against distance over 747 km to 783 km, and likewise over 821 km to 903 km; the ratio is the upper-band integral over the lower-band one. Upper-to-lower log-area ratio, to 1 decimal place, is 2.6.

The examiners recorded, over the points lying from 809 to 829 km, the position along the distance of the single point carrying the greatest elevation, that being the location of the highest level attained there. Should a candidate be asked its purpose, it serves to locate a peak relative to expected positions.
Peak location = 812.0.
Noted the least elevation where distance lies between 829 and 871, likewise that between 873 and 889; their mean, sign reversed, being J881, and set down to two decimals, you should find -1.04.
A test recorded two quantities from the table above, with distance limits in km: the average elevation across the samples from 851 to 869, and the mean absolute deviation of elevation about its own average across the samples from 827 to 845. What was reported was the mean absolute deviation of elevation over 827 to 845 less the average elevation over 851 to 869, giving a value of -1.06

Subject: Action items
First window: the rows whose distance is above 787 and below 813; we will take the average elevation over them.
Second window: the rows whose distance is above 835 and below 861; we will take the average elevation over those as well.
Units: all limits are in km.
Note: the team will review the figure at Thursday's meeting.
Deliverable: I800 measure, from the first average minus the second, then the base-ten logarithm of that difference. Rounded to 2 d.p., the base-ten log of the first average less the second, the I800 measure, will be -1.48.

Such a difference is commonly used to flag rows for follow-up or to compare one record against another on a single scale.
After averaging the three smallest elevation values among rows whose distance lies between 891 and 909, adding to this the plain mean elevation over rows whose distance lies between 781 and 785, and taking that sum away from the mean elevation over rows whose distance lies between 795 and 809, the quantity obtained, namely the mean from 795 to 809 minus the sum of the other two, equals -1.09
